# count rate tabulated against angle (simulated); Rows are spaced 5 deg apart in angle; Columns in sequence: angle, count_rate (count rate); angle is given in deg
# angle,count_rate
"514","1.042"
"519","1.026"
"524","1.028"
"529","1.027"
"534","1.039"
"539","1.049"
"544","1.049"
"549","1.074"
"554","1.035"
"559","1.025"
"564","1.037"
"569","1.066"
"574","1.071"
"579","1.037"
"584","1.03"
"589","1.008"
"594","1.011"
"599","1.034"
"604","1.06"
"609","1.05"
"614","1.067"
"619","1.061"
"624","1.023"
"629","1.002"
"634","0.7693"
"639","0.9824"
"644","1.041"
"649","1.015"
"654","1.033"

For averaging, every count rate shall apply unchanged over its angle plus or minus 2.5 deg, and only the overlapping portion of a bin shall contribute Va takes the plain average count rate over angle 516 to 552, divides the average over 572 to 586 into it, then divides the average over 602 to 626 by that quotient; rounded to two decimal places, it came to 1.06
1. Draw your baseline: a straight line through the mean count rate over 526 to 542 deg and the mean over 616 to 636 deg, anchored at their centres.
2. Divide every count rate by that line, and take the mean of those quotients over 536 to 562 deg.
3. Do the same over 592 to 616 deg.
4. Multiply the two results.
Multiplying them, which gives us 1.08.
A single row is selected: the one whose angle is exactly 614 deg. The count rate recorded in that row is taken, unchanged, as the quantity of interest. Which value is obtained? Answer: 1.067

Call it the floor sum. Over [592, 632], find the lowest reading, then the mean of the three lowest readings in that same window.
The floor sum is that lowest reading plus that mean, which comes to 2.01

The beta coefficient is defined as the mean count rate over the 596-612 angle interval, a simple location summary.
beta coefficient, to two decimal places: 1.05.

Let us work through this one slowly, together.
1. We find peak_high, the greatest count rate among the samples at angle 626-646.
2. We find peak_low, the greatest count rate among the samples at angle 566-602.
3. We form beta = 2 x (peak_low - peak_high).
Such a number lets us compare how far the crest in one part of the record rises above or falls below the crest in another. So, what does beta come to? 0.06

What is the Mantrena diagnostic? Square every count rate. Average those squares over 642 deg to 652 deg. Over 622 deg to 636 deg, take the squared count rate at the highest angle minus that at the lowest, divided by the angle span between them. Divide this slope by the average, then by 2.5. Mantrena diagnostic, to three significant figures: -0.0172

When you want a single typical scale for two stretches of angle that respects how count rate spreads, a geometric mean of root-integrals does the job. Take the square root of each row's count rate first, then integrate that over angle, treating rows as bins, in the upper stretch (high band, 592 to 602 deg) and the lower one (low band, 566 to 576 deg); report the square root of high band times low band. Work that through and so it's 10.2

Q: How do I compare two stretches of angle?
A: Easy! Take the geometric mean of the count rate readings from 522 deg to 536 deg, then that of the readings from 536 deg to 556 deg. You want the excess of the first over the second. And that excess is -0.02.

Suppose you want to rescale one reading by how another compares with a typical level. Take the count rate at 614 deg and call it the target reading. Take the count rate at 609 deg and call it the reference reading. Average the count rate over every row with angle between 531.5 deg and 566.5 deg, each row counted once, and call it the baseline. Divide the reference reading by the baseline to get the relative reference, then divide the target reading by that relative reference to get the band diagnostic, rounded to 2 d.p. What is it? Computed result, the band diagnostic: 1.06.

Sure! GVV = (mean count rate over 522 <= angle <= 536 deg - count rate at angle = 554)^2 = 0.0000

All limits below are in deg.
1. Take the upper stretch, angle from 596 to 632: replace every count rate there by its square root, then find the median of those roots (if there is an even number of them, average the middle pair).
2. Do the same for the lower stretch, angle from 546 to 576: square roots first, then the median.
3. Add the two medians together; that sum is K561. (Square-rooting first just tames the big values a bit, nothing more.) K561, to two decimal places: 2.05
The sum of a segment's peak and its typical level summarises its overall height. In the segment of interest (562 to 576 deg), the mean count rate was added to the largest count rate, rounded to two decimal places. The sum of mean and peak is 2.13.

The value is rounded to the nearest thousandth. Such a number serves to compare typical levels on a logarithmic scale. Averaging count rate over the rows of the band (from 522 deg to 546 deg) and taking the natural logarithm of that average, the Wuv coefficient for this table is 0.038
